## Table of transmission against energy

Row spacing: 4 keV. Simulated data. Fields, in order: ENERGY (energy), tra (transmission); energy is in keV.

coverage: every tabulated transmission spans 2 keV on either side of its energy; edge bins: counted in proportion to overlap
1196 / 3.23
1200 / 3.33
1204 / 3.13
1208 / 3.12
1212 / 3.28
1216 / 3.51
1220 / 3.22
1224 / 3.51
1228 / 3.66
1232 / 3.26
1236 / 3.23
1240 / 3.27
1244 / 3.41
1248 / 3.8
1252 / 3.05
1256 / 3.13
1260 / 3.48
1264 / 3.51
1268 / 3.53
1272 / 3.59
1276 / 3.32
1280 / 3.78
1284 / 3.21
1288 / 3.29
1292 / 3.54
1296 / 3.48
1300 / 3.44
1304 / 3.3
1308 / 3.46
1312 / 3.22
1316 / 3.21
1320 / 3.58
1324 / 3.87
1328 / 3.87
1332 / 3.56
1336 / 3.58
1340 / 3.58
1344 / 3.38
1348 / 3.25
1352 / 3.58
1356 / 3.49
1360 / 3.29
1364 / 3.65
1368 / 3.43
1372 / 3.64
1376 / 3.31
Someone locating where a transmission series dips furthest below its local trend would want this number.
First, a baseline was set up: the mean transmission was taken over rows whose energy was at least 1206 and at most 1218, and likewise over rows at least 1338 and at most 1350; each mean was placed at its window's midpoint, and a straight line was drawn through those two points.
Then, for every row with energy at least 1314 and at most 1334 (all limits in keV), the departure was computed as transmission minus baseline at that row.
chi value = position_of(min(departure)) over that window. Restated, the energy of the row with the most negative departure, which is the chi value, 1316 keV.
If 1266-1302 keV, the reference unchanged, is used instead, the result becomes 1284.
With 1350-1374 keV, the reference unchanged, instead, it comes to 1360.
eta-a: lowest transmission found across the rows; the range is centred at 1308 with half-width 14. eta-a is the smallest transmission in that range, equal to 3.21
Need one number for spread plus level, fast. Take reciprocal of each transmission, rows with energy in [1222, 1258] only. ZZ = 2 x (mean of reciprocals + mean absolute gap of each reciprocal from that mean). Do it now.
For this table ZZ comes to 0.631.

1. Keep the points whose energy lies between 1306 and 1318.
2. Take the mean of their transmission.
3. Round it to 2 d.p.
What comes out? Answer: 3.30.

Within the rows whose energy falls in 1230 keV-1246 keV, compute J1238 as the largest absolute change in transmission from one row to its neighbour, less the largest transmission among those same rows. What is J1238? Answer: -3.27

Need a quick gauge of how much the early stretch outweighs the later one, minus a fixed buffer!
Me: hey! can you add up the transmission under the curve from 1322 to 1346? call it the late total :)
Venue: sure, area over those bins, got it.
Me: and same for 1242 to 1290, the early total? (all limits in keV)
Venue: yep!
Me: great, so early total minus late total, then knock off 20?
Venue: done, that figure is 57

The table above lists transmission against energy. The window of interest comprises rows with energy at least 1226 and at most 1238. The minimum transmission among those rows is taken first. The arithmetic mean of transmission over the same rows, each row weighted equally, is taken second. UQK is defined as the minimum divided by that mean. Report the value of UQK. 0.955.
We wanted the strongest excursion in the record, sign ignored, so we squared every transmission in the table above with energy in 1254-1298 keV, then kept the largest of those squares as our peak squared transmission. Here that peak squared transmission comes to 14.3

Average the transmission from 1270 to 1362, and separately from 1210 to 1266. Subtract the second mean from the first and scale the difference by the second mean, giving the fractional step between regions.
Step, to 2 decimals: 0.03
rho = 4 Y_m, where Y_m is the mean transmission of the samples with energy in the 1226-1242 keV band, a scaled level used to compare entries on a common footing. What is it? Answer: 13.4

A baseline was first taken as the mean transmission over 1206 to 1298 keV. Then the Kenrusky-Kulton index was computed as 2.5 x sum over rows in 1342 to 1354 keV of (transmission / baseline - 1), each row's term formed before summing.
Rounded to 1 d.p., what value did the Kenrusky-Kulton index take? 0.0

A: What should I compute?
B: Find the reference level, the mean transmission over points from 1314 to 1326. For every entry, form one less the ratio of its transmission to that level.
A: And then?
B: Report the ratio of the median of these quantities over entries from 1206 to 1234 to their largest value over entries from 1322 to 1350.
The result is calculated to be 0.90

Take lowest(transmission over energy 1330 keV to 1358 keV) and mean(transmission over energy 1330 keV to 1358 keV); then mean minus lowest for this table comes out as 0.24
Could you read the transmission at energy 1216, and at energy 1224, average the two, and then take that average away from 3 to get -0.51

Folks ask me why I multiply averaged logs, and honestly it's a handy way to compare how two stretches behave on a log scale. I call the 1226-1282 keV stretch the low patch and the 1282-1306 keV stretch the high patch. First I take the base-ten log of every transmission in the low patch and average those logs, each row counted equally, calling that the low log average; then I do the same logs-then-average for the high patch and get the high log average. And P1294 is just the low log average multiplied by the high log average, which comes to 0.282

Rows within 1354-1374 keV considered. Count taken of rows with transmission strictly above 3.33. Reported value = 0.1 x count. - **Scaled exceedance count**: 0.40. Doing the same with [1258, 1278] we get 0.40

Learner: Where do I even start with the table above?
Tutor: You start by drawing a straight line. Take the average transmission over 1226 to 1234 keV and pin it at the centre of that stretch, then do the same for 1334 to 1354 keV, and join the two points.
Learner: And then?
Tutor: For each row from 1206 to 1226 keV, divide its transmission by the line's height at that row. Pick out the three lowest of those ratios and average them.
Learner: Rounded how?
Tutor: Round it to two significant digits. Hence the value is 0.93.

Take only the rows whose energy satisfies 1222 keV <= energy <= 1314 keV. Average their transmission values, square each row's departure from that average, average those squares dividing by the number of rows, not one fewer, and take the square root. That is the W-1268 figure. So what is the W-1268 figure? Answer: 0.191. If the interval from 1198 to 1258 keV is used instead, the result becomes 0.206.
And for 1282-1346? 0.200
